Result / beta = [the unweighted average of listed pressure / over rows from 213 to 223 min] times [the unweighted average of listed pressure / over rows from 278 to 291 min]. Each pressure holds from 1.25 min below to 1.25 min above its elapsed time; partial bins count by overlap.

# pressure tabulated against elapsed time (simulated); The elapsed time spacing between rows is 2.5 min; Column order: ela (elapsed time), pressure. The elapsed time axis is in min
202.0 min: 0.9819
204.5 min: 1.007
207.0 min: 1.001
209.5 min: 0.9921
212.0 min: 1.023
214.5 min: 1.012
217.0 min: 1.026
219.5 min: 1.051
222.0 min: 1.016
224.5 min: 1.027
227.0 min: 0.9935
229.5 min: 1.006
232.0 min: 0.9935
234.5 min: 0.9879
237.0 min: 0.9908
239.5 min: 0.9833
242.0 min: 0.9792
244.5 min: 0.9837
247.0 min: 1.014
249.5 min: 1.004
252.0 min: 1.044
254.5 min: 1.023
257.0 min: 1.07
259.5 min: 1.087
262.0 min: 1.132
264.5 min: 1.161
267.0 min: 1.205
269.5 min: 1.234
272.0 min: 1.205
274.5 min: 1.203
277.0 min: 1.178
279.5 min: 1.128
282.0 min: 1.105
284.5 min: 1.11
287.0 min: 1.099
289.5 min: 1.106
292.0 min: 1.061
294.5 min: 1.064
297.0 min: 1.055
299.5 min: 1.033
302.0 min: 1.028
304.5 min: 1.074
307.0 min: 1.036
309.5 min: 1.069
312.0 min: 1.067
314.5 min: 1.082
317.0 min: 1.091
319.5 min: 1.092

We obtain 1.14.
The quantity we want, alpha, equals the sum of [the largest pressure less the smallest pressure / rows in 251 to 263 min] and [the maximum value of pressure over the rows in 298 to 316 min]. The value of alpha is 1.19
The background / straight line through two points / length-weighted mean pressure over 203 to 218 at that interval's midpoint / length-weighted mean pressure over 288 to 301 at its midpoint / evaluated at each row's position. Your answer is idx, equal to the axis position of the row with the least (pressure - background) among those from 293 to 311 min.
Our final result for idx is 302.0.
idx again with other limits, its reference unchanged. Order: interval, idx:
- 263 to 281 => 279.5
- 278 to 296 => 292.0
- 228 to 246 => 242.0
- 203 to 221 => 209.5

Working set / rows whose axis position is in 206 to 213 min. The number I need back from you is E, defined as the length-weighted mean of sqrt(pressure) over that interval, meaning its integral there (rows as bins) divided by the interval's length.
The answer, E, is 1.00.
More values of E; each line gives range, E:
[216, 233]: 1.01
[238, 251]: 1.00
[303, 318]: 1.03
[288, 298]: 1.04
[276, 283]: 1.07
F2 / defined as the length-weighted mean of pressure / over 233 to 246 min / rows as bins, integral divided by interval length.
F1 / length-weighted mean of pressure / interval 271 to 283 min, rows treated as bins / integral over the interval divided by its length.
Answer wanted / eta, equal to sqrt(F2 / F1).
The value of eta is 0.92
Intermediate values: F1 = 1.16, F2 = 0.99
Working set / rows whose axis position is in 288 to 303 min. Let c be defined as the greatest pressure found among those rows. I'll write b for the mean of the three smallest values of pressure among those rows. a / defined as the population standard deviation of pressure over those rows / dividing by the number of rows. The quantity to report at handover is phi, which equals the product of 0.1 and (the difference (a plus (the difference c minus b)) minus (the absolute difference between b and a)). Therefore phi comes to -0.092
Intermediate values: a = 0.025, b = 1.04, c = 1.106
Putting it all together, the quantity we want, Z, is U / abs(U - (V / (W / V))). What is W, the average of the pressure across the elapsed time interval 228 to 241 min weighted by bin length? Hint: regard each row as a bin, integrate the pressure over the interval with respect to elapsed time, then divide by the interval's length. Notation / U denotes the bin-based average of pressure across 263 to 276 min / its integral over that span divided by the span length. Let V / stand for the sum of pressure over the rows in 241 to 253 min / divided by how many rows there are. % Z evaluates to 6.6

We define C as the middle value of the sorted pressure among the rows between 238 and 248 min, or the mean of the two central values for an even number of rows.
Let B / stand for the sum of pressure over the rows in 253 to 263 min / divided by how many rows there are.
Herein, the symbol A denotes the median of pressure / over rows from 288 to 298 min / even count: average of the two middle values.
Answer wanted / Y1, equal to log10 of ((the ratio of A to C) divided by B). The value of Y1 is 0.00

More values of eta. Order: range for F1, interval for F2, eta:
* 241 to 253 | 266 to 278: 1.10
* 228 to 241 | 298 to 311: 1.03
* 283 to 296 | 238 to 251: 0.96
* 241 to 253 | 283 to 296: 1.04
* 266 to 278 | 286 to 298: 0.95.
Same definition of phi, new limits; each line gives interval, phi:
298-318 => -0.093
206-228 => -0.090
